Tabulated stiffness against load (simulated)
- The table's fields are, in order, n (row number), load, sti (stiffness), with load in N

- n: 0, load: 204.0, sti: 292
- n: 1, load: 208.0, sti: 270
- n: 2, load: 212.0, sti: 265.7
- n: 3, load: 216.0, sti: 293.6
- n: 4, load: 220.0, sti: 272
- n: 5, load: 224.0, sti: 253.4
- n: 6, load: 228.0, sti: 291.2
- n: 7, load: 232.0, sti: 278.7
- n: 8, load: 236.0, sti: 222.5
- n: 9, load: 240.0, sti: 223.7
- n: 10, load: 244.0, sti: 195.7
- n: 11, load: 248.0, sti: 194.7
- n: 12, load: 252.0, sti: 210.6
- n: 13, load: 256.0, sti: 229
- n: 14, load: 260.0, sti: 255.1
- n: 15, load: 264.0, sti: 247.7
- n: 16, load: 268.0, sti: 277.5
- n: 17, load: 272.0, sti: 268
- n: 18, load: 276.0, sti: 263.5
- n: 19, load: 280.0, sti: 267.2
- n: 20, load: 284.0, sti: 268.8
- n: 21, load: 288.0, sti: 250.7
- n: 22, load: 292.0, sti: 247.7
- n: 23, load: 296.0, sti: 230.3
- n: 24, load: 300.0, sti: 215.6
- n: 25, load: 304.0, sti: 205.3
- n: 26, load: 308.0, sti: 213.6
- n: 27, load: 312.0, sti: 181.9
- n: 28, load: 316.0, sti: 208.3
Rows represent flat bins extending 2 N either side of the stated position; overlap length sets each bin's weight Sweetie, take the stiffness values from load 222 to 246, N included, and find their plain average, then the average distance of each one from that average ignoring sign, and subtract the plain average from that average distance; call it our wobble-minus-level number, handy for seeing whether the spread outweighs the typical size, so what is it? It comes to -214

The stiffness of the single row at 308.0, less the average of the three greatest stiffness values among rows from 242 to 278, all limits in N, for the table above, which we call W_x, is -56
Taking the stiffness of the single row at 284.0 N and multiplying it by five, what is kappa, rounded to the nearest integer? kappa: 1344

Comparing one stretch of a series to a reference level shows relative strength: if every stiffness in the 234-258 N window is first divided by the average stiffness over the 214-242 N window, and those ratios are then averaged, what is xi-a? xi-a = 0.81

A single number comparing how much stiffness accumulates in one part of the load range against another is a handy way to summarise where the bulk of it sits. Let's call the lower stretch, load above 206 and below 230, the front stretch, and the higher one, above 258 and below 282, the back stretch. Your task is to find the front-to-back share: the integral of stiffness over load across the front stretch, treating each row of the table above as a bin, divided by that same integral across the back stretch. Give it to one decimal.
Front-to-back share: 1.0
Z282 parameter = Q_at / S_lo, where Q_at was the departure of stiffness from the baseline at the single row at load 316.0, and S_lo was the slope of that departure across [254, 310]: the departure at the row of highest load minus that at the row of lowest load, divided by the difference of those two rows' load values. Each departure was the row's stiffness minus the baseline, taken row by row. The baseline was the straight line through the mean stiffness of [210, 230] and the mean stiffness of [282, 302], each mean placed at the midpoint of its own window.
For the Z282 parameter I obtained -150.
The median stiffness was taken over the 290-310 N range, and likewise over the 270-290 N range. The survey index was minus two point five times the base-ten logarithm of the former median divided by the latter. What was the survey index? 0.23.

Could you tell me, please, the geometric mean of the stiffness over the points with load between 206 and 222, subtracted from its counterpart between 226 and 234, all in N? 10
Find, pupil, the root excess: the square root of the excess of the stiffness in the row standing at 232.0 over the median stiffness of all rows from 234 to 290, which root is 5.4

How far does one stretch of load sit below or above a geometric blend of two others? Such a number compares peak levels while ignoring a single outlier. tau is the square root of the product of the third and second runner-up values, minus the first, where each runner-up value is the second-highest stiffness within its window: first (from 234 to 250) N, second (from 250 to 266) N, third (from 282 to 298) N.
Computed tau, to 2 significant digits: 27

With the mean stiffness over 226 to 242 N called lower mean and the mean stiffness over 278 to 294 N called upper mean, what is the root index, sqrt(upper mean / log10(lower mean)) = 10.4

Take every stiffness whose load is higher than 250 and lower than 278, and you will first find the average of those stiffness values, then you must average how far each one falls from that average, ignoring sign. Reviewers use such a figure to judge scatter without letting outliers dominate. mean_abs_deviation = 18.1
